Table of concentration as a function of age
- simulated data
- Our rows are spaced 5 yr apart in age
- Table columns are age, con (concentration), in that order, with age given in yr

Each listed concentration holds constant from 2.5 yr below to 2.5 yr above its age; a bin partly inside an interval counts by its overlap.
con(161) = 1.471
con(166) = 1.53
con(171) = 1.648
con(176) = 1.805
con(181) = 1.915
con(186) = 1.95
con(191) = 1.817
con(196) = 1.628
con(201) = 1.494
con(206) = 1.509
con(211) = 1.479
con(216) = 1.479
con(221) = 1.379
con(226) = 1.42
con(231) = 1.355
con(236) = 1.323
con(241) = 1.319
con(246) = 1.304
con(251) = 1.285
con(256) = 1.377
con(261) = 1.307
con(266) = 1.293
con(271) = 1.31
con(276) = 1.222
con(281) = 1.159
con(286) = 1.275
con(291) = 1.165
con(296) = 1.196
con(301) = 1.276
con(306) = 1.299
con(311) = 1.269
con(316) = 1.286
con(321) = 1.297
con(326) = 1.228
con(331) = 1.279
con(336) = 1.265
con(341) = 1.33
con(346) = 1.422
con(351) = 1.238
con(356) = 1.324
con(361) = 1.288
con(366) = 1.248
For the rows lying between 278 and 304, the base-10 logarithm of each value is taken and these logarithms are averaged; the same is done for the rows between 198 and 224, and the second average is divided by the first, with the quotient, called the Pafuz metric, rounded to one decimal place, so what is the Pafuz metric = 2.0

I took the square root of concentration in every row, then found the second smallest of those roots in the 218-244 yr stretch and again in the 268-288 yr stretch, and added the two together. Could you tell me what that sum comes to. 2.26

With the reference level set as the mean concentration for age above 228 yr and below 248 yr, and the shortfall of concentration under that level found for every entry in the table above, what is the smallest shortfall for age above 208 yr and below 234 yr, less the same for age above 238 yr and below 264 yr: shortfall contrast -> -0.10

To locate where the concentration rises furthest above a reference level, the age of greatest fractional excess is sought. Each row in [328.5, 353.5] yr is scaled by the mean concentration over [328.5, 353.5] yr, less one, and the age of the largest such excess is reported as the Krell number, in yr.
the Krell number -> 346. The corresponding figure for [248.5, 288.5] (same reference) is 256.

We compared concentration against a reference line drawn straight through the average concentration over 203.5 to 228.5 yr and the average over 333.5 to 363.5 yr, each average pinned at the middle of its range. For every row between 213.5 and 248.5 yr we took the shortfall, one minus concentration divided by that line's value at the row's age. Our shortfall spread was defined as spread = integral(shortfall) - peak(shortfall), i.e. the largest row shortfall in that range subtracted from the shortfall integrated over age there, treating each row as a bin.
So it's 1.6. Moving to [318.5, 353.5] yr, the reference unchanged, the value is 0.7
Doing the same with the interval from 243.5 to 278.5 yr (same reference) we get 2.5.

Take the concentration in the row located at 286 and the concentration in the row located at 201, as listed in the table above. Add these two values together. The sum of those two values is 2.77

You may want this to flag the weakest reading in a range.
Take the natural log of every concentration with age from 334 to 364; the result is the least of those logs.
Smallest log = 0.21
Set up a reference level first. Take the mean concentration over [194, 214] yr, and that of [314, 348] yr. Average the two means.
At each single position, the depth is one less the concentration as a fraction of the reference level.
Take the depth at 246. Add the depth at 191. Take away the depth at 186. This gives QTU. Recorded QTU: 0.17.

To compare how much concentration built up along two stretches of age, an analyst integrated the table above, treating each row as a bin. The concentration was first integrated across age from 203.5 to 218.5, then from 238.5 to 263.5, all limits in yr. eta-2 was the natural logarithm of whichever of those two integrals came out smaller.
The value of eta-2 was 3.11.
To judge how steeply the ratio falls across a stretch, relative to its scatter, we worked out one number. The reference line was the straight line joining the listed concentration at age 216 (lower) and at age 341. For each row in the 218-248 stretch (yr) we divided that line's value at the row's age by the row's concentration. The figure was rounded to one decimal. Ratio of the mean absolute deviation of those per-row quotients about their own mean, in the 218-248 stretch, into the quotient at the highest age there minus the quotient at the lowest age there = 1.8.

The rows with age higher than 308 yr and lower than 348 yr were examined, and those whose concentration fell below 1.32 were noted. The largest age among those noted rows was 336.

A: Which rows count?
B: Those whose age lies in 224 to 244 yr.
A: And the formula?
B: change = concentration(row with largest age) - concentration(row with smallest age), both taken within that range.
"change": -0.10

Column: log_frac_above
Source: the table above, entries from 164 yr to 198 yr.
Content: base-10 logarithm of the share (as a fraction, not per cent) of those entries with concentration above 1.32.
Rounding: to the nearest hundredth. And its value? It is 0.00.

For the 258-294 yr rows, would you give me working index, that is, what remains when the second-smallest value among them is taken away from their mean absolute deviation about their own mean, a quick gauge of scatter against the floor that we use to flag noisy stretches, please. -1.11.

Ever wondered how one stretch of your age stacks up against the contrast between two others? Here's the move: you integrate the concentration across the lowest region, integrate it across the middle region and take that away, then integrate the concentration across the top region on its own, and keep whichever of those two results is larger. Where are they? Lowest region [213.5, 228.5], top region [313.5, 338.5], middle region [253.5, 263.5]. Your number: 32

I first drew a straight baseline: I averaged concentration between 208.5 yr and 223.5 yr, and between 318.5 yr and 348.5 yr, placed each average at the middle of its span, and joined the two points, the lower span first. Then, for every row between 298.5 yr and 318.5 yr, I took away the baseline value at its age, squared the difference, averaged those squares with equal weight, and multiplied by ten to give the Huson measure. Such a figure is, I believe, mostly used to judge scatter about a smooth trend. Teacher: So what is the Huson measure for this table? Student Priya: 0.03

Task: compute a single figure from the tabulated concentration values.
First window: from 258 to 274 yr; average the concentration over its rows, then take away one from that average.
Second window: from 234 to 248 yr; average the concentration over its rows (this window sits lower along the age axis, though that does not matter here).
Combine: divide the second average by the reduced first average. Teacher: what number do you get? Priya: 4.34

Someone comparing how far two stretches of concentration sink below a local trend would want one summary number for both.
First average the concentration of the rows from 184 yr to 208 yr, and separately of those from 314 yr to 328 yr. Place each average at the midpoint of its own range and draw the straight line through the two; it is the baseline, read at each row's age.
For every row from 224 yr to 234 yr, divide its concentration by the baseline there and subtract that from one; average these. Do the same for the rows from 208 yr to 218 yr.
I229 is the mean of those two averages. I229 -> 0.103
